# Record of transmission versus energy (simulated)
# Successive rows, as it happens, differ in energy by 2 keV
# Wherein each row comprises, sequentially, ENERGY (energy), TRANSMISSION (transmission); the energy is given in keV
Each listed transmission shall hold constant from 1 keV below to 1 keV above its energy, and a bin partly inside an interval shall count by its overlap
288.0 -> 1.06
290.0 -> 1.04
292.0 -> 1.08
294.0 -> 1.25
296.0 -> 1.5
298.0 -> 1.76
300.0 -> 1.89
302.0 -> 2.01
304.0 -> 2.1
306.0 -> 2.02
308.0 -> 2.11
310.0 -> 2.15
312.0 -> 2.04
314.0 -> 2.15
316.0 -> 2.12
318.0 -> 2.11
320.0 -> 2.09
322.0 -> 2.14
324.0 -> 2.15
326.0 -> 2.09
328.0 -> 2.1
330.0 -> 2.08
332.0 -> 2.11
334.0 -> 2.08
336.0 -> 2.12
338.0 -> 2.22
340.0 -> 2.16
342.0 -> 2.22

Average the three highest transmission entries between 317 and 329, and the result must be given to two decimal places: 2.13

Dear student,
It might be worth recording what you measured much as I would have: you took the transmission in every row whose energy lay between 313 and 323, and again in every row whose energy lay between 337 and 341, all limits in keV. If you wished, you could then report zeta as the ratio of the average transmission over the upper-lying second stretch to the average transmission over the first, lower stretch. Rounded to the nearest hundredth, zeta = 1.03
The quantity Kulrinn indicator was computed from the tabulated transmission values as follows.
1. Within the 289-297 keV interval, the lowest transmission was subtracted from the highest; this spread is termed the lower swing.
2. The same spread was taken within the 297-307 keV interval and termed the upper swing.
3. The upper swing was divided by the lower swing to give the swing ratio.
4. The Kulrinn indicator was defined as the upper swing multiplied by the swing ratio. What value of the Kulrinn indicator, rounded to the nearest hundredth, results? 0.25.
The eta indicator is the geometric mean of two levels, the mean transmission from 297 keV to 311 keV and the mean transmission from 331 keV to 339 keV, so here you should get 2.07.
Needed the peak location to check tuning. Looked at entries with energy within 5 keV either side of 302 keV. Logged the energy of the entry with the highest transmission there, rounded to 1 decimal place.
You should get 304.0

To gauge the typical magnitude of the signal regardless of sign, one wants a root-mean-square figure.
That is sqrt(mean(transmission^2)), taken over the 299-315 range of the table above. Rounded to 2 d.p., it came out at 2.06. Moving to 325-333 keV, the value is 2.10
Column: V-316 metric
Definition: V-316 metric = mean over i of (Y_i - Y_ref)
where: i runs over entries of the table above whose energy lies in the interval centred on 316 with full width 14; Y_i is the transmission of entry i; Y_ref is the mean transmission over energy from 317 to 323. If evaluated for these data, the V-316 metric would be 0.001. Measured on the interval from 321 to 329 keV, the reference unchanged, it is 0.007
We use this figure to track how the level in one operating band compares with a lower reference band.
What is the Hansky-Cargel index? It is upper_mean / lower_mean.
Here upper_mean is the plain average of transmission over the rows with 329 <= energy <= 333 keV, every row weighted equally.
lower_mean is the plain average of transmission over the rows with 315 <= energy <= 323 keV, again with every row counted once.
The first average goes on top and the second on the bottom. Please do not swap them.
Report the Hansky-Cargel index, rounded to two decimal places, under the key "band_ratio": 0.99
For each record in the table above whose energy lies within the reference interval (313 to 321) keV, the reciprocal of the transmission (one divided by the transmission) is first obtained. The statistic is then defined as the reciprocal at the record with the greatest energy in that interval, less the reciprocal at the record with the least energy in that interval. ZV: 0.013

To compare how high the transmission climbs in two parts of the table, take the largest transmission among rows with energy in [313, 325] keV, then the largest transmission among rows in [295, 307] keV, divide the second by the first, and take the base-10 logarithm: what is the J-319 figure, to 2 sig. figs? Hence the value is -0.010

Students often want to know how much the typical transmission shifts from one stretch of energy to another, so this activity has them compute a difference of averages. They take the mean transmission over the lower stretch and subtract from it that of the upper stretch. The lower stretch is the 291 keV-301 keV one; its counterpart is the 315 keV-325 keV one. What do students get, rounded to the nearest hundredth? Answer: -0.63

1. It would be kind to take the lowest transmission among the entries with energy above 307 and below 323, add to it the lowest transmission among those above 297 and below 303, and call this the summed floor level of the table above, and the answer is 3.80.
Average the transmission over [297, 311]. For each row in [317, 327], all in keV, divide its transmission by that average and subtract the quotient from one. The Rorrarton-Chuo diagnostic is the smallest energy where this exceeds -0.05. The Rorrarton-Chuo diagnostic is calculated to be 320.0 keV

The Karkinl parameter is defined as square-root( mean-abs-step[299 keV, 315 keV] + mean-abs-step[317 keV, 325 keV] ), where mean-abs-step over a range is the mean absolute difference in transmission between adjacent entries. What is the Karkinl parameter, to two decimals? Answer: 0.34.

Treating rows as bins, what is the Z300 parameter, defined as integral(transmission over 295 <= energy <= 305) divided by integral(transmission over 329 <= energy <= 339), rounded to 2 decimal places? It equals 0.87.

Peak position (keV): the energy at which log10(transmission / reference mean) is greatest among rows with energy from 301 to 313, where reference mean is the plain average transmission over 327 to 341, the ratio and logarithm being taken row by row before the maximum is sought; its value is 310.0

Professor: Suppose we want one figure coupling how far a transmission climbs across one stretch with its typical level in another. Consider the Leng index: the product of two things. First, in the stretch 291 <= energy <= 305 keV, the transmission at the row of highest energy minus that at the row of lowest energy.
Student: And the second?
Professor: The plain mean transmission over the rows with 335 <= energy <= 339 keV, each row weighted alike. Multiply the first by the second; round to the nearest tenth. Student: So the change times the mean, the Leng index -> 2.2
